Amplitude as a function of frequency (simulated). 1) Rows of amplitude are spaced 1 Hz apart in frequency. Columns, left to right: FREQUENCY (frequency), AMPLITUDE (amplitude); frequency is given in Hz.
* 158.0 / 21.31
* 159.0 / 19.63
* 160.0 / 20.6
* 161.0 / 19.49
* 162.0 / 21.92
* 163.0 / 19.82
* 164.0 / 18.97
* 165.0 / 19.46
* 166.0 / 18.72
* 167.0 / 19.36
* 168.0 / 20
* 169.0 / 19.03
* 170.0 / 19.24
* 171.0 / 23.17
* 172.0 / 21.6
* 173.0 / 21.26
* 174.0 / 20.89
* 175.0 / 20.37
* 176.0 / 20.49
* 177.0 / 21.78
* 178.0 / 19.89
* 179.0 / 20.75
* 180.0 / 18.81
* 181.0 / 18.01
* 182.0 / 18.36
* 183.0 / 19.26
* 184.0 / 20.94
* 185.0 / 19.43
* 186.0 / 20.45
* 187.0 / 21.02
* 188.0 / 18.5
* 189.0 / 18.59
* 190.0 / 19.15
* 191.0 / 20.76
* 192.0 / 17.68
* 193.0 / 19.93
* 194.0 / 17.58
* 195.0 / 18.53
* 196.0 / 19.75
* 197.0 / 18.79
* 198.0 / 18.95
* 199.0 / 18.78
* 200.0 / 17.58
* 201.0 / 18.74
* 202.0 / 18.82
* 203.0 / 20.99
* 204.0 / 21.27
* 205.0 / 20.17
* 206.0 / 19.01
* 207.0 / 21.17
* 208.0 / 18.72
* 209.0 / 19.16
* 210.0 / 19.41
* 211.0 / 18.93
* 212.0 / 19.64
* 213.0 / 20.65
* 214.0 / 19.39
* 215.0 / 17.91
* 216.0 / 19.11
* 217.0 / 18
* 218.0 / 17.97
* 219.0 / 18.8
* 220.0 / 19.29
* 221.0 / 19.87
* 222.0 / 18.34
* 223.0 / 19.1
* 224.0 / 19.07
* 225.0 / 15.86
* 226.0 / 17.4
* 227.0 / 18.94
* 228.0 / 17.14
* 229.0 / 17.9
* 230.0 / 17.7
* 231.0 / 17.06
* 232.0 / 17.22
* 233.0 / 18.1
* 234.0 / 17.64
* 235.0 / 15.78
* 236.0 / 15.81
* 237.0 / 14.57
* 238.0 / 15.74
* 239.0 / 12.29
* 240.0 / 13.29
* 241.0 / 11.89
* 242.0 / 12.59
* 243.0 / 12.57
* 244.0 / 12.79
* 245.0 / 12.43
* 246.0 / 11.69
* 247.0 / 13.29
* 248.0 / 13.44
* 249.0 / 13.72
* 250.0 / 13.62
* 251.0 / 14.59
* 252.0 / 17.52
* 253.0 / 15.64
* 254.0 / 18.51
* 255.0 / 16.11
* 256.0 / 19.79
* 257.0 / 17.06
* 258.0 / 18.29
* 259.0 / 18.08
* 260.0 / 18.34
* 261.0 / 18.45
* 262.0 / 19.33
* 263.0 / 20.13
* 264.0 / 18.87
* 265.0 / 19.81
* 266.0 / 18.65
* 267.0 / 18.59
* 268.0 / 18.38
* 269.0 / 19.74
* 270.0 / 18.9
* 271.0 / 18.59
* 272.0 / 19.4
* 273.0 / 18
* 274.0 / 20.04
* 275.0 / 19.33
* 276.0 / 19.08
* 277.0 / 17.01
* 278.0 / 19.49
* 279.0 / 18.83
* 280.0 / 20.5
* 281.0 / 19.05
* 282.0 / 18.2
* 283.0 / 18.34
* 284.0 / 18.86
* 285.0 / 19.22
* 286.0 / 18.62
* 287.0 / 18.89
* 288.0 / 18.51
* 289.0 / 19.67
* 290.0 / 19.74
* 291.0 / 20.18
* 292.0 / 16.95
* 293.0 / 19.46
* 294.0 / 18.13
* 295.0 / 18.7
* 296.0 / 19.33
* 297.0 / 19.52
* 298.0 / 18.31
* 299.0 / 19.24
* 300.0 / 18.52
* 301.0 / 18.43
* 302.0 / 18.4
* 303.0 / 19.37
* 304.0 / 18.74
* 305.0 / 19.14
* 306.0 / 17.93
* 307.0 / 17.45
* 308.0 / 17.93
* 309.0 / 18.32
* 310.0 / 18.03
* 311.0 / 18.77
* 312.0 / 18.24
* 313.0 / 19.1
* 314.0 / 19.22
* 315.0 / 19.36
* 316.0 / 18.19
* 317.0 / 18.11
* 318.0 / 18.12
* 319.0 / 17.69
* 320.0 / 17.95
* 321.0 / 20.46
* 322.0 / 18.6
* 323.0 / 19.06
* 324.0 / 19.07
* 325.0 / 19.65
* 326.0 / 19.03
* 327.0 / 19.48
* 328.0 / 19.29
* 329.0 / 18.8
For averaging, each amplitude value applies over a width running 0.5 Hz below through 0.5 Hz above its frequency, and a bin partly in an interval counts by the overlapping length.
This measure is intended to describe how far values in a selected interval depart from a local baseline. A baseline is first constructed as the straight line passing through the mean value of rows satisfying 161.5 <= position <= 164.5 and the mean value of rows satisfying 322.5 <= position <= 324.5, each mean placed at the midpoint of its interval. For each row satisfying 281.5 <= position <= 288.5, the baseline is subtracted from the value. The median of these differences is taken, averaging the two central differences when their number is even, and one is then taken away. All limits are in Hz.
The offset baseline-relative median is -1.72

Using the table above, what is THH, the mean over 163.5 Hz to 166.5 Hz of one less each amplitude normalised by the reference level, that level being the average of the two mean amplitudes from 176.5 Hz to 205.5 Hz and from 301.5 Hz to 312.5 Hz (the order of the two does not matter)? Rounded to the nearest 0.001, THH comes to -0.008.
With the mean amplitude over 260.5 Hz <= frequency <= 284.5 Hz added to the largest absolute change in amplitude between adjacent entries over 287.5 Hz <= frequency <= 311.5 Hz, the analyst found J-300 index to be 22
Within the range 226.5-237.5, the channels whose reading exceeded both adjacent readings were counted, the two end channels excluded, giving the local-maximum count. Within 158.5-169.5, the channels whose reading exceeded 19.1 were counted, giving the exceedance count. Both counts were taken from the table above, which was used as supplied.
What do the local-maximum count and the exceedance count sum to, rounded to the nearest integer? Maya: 11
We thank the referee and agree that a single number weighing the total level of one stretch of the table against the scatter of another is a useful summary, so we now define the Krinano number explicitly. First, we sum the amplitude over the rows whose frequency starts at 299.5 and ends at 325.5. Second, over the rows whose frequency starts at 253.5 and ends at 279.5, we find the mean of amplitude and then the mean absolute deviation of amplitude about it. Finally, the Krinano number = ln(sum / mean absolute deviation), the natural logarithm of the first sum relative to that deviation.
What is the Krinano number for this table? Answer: 6.5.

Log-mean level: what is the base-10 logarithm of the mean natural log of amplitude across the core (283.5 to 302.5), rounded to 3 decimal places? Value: 0.468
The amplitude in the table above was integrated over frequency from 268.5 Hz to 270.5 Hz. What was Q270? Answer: 38.6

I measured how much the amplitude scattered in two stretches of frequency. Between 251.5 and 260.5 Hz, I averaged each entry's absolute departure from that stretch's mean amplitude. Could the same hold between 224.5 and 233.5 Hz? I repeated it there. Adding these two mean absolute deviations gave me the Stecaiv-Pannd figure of 1.6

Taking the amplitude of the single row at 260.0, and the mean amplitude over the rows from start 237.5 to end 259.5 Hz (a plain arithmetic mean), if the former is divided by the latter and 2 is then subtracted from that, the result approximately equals -0.76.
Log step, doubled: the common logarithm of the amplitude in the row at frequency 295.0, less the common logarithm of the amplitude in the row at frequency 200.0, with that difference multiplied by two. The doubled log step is 0.054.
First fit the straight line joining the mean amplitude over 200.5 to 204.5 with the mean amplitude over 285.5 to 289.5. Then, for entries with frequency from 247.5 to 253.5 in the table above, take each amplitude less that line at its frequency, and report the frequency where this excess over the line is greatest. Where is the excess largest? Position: 252.0 Hz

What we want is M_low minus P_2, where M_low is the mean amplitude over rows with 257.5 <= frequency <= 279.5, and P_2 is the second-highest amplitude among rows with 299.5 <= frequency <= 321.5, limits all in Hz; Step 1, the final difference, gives -0.49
